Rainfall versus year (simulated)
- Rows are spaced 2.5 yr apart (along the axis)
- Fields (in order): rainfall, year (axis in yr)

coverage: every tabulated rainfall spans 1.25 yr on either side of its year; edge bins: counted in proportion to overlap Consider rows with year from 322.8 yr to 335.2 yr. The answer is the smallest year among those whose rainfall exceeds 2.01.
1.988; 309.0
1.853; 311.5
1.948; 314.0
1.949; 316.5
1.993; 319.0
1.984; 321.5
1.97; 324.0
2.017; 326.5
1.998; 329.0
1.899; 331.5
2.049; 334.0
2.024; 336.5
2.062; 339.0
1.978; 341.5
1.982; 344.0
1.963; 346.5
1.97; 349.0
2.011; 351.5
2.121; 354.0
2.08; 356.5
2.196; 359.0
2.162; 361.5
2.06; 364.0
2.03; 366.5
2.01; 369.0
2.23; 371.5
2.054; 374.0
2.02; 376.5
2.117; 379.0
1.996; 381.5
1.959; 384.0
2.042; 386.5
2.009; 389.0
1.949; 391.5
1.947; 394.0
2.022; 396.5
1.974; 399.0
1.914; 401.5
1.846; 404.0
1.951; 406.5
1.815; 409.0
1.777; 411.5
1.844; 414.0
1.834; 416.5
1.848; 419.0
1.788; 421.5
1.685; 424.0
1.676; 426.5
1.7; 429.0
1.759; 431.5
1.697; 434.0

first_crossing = 326.5 yr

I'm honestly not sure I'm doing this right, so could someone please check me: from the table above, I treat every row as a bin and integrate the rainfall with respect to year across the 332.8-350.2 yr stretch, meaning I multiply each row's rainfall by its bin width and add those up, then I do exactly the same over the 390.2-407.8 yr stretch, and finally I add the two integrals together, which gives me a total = 69.1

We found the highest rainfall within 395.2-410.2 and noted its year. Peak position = 396.5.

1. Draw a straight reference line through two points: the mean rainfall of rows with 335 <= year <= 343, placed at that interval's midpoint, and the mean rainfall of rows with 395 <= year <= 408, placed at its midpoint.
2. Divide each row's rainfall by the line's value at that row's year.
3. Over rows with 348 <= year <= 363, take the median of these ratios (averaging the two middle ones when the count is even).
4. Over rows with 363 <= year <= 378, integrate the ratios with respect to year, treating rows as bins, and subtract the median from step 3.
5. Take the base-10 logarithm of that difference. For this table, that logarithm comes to 1.16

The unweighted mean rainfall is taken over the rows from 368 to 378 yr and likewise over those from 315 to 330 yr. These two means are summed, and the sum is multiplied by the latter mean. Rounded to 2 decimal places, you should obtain 8.07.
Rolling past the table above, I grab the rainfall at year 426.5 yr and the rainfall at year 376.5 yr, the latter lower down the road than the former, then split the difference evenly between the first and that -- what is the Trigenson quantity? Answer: 1.85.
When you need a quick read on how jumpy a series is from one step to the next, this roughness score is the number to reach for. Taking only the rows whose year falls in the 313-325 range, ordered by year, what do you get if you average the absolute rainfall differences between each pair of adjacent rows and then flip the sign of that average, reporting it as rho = -0.017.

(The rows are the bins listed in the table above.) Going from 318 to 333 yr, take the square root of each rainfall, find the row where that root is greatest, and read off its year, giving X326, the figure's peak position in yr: 326.5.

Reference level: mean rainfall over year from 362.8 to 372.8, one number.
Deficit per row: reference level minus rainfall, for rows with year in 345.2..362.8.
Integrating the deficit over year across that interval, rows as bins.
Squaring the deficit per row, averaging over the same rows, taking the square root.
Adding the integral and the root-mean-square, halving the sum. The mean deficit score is 0.1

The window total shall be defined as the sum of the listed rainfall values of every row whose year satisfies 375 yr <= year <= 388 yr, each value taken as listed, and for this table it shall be 10.1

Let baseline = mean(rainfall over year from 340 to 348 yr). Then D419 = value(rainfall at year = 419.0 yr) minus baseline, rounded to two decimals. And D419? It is -0.13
